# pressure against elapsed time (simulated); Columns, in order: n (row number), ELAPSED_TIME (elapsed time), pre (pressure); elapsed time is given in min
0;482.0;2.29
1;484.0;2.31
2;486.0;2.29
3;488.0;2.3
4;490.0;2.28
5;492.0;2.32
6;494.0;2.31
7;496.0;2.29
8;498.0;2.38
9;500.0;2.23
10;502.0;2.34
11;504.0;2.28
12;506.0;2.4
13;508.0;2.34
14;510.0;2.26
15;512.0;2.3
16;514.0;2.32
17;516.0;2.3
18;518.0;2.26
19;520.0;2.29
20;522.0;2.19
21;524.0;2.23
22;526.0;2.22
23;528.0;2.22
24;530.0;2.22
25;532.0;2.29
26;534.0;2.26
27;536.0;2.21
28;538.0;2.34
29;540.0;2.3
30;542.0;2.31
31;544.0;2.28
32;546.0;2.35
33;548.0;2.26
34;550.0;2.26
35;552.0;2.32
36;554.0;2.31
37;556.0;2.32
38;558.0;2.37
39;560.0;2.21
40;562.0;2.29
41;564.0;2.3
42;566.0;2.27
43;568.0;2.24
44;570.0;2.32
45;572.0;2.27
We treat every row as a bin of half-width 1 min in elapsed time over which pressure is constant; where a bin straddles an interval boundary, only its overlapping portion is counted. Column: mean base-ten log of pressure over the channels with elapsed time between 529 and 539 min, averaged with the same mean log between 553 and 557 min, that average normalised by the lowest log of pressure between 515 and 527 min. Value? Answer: 1.056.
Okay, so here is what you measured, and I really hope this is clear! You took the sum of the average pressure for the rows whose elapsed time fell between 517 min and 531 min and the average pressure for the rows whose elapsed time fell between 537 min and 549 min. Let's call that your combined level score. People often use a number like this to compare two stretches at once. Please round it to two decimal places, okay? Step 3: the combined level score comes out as 4.54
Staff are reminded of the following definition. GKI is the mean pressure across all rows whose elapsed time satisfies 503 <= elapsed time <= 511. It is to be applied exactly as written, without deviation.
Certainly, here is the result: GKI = 2.32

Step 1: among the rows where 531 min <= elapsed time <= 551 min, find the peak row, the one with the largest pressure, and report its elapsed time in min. 546.0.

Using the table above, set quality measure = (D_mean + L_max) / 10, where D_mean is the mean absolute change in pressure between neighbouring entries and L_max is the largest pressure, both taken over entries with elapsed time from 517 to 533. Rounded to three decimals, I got 0.233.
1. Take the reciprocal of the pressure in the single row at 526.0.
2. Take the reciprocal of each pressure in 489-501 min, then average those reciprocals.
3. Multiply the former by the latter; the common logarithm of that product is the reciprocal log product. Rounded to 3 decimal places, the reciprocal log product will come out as -0.708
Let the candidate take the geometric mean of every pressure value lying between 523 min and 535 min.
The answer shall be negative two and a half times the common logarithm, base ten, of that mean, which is -0.876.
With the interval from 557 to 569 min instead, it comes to -0.895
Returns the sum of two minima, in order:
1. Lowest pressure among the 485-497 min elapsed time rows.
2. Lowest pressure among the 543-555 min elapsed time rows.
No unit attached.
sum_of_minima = 4.54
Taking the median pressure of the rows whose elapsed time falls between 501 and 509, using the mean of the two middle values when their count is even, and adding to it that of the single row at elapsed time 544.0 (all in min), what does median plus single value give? 4.62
